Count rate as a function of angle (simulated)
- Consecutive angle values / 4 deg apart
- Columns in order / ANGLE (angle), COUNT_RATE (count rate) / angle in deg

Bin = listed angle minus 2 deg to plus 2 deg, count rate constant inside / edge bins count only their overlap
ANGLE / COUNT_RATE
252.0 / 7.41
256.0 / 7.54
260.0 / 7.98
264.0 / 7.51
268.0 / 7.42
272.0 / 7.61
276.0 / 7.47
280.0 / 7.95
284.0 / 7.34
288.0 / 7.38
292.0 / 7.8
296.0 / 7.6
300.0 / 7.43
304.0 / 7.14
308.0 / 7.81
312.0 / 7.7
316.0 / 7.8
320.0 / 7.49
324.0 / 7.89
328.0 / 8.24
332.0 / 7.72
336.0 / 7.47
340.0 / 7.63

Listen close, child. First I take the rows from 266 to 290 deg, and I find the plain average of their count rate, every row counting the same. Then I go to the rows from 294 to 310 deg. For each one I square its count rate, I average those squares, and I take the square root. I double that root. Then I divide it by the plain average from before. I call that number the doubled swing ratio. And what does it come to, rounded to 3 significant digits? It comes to 1.99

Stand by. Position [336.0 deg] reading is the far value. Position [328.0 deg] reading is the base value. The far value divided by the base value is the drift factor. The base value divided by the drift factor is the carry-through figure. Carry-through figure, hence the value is 9.1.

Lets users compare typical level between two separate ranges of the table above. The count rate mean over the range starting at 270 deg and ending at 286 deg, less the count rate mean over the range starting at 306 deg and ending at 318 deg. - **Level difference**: -0.18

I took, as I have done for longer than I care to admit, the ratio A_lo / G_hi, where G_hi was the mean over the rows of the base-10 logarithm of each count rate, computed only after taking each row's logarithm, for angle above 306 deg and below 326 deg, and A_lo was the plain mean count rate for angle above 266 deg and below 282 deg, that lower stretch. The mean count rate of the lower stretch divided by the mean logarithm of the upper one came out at 8.57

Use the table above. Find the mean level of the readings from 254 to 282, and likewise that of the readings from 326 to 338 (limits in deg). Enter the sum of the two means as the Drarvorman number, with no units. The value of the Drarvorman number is 15.45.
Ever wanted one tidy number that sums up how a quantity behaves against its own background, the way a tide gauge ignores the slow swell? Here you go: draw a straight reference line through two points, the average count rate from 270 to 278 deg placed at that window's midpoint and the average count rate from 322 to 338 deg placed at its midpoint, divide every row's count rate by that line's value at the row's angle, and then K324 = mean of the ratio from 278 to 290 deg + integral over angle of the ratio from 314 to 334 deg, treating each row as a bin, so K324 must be 21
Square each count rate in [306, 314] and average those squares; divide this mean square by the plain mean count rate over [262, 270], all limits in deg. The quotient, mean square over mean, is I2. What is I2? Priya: 8.06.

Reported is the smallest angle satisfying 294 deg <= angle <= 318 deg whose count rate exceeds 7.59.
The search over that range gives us 296.0 deg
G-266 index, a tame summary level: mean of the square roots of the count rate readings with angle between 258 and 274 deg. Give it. 2.762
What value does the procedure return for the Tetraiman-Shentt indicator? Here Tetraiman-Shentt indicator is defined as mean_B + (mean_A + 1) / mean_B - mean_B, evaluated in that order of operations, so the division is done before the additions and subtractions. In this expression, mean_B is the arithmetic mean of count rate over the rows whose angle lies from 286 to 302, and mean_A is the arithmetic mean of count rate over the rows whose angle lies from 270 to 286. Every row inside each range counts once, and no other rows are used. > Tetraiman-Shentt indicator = 1.14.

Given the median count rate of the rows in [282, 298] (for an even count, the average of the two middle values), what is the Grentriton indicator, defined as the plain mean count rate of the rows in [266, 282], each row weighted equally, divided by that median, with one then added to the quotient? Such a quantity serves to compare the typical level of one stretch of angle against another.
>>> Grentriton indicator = 2.02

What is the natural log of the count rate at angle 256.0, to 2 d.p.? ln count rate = 2.02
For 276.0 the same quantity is 2.01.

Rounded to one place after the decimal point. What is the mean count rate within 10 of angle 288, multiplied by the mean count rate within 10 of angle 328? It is 59.1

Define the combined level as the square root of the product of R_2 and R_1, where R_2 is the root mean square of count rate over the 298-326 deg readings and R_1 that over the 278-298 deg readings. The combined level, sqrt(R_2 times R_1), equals 7.62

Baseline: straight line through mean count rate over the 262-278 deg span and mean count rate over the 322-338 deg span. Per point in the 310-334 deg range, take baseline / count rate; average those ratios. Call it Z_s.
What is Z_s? 0.998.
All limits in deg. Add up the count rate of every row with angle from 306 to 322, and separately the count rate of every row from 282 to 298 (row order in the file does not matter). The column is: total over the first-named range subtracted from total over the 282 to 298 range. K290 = -0.7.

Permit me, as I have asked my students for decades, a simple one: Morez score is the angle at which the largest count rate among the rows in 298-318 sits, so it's 308.0 deg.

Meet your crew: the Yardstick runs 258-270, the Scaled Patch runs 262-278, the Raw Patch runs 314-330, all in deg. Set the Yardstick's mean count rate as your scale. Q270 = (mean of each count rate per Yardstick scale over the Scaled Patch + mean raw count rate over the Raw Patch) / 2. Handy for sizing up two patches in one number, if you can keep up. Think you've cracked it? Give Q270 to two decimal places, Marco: 4.42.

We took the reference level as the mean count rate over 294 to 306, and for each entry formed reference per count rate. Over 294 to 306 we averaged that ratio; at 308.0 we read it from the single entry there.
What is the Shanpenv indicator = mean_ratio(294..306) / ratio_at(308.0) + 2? 3.06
